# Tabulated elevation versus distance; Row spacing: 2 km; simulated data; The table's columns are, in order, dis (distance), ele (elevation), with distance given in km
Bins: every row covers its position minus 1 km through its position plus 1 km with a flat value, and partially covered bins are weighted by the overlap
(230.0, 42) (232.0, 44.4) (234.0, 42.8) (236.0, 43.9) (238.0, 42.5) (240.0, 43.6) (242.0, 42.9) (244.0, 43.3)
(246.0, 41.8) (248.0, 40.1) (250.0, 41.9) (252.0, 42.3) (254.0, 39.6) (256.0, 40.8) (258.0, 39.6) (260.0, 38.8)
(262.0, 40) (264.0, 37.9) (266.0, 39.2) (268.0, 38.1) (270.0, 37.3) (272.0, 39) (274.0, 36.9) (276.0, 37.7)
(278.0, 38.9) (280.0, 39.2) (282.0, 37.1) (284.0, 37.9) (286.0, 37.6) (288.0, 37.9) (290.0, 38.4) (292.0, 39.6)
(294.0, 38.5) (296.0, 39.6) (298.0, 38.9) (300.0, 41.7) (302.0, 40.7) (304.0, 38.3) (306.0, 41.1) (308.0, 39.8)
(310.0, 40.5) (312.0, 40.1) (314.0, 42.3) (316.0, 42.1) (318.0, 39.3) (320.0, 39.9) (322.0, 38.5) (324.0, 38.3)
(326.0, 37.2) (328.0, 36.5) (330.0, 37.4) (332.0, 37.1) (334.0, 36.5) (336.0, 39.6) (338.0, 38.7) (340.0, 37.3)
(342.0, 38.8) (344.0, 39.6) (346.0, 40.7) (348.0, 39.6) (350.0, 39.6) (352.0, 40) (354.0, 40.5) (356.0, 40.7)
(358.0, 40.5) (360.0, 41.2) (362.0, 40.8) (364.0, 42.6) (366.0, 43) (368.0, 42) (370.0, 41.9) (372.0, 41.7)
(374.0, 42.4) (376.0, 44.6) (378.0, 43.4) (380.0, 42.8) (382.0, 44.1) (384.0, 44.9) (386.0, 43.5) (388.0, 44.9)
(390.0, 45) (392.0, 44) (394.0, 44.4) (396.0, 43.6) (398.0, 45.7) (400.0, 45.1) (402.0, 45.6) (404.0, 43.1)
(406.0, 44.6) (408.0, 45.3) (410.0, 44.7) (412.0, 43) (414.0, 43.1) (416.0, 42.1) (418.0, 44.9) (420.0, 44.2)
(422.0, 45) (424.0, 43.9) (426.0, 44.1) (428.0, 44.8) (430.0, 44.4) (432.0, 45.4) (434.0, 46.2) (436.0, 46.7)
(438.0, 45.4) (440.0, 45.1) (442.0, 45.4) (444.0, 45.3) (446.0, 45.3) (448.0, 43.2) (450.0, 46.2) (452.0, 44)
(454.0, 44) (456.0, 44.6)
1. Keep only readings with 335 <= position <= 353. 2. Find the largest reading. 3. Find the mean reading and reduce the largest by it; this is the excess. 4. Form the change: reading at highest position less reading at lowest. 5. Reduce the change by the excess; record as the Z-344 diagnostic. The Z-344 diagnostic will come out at -1.0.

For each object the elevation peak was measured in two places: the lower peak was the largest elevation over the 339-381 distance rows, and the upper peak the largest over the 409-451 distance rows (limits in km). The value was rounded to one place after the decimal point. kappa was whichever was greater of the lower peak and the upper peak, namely 46.7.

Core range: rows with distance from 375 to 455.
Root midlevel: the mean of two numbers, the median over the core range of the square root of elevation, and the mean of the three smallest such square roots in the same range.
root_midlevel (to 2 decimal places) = 6.61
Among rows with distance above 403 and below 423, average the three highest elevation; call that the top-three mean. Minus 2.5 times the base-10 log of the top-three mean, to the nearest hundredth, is -4.13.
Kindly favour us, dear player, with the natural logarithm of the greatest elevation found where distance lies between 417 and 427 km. 3.81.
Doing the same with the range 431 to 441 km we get 3.84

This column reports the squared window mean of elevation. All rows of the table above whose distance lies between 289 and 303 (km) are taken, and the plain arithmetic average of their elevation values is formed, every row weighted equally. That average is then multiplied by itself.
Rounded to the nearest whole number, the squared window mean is 1570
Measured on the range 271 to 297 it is 1469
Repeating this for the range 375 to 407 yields 1965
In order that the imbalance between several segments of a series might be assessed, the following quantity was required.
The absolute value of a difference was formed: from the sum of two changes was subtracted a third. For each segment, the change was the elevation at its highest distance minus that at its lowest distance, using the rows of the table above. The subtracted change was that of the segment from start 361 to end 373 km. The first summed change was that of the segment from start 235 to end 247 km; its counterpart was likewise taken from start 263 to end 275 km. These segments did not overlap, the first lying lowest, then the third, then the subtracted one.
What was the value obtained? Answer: 4.0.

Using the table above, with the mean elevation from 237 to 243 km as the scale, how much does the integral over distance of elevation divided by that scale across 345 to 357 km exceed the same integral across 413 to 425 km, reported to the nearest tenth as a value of -1.0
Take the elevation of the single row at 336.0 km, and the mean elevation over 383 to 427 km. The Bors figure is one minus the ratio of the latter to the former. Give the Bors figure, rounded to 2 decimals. -0.12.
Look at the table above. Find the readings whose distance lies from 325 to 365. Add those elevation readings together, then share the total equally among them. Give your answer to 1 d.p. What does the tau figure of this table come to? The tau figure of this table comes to 39.2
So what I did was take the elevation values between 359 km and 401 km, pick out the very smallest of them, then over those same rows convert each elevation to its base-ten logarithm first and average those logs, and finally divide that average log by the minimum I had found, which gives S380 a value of 0.0401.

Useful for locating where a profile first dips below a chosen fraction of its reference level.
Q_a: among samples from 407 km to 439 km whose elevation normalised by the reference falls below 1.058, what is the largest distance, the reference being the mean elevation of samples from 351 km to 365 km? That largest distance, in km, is 416.0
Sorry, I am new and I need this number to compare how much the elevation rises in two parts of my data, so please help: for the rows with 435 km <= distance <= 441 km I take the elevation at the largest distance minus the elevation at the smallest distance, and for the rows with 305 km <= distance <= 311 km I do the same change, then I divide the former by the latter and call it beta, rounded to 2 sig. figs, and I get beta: 2.7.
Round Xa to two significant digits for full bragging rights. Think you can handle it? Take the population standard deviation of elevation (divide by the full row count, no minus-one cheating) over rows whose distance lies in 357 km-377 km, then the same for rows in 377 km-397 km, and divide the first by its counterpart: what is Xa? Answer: 1.6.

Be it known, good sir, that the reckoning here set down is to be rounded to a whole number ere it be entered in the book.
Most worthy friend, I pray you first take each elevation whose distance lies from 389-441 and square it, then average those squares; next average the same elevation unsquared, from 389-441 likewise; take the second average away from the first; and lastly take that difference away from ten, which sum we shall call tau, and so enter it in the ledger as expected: -1935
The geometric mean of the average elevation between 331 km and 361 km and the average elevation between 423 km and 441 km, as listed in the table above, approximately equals 42.1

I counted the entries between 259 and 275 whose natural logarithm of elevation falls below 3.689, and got 8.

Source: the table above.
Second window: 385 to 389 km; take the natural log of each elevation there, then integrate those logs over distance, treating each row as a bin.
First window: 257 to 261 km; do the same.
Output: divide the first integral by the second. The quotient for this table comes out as 0.97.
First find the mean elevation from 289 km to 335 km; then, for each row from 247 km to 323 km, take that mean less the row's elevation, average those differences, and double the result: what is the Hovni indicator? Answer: 0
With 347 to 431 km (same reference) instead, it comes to -8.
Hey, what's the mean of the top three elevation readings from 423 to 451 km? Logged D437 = 46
